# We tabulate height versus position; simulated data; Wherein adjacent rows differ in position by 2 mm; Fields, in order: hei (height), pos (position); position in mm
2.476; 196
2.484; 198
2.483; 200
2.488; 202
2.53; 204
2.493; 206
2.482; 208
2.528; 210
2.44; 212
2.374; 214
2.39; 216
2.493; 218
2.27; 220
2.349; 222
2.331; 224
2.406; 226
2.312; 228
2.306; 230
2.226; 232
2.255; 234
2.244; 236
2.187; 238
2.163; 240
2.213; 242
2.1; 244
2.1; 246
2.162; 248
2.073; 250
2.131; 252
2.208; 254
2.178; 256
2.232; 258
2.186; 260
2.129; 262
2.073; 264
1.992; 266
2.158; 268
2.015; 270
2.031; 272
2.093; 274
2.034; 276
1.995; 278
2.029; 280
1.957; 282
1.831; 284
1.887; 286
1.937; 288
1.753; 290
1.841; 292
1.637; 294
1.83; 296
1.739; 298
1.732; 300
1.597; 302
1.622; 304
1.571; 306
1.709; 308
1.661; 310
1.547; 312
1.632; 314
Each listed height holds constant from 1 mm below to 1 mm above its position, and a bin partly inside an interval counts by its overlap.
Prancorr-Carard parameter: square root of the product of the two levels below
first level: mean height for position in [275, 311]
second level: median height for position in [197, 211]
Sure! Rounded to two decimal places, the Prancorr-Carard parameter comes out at 2.11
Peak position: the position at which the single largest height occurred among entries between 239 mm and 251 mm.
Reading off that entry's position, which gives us 242 mm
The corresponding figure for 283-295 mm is 288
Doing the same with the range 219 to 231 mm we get 226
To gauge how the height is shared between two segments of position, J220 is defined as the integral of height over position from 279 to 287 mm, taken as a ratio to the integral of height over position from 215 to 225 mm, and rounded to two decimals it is 0.65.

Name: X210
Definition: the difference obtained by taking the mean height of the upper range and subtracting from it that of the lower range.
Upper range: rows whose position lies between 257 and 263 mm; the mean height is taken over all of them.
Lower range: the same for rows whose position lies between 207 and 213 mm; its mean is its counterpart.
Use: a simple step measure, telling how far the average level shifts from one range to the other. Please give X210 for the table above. -0.30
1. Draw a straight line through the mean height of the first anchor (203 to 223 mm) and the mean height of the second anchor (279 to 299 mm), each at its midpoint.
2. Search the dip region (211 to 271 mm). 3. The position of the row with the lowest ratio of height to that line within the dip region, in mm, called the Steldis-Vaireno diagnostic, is 220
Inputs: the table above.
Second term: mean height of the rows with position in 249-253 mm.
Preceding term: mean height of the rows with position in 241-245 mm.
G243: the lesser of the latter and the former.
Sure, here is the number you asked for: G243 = 2.10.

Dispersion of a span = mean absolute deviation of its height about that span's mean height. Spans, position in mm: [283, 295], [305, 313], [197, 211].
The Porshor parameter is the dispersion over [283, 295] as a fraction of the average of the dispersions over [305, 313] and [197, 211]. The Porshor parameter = 2.0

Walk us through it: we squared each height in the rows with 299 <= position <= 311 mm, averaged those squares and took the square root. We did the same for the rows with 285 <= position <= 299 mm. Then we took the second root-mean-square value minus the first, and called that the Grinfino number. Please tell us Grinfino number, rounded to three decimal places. 0.156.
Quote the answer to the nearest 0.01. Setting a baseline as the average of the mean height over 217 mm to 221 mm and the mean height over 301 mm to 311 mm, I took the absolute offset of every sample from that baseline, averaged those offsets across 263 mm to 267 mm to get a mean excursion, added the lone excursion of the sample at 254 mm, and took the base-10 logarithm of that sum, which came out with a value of -0.62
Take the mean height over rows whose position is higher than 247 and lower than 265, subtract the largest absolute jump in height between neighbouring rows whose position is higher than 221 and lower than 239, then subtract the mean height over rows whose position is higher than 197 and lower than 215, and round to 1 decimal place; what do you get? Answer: -0.4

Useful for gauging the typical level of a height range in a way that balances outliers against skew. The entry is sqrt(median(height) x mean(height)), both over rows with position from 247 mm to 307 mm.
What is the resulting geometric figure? 1.98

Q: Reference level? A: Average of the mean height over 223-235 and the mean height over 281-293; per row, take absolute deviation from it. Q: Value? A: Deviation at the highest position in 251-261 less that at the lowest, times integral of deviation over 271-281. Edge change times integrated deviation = 0.03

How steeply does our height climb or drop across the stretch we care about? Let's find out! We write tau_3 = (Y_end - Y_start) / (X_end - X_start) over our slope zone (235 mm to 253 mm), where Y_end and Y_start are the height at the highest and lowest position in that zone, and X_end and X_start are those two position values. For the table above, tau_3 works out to -0.0071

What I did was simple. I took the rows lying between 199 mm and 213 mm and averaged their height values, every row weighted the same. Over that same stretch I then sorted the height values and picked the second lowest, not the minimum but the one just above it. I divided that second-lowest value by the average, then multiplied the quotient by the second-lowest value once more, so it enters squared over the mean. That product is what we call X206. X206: 2.47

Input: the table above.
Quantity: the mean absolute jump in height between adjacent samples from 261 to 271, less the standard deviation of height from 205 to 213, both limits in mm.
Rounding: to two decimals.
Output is 0.08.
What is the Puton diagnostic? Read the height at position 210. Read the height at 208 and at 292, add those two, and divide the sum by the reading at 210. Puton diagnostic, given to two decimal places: 1.71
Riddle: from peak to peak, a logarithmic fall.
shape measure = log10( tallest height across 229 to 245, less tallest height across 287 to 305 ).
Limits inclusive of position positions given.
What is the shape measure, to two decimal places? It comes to -0.43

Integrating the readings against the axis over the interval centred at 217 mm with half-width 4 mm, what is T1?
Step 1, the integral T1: 19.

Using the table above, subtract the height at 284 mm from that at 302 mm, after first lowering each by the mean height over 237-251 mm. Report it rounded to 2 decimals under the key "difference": -0.23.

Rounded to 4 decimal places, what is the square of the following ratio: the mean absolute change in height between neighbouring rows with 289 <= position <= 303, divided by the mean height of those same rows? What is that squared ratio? 0.0048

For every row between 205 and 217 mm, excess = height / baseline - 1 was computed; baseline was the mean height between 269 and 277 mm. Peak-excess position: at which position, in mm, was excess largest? 210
